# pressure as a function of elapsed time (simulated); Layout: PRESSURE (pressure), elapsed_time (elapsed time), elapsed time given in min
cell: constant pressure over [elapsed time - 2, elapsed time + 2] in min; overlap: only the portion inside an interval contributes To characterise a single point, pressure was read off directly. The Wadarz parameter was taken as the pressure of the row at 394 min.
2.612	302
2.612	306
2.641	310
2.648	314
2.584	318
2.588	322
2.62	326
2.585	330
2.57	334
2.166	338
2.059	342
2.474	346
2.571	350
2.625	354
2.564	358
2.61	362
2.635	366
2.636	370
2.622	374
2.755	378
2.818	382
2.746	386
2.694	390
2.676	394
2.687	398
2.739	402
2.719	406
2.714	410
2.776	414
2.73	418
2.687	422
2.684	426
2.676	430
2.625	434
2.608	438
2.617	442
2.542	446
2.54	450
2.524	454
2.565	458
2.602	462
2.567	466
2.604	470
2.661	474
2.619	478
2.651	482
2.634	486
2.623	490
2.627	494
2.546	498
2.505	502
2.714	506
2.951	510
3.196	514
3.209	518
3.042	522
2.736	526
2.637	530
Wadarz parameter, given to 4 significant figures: 2.676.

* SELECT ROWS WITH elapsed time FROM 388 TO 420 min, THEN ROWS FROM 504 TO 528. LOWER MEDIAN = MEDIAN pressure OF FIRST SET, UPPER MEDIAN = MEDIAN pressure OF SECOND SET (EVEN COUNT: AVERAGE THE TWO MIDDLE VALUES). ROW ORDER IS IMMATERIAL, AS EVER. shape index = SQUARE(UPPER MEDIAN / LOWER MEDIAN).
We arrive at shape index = 1.22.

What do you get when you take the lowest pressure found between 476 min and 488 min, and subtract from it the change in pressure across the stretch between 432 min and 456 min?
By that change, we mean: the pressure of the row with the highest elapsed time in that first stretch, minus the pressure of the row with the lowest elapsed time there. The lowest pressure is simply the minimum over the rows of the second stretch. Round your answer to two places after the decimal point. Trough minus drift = 2.72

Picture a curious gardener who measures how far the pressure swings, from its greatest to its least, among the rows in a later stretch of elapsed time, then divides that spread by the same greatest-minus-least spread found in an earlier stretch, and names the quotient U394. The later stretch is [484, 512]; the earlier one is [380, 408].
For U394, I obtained 3.1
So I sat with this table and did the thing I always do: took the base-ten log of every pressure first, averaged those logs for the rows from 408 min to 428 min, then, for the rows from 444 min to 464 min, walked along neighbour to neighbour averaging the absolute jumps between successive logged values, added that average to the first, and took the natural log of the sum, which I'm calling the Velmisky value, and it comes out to -0.82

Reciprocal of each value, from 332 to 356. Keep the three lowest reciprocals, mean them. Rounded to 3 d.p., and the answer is 0.386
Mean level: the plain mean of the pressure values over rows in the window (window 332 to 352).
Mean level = 2.37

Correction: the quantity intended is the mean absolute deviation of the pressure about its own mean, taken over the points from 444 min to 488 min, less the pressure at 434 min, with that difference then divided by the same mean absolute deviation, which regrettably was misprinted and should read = -64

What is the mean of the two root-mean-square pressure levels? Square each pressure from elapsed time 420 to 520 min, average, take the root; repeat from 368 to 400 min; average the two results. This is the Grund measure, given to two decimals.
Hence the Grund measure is 2.69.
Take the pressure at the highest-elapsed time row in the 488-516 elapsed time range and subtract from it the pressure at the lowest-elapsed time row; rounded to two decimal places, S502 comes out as 0.57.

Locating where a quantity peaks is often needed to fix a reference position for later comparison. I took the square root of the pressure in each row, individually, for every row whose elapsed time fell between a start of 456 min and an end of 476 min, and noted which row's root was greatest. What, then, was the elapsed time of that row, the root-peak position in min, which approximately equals 474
